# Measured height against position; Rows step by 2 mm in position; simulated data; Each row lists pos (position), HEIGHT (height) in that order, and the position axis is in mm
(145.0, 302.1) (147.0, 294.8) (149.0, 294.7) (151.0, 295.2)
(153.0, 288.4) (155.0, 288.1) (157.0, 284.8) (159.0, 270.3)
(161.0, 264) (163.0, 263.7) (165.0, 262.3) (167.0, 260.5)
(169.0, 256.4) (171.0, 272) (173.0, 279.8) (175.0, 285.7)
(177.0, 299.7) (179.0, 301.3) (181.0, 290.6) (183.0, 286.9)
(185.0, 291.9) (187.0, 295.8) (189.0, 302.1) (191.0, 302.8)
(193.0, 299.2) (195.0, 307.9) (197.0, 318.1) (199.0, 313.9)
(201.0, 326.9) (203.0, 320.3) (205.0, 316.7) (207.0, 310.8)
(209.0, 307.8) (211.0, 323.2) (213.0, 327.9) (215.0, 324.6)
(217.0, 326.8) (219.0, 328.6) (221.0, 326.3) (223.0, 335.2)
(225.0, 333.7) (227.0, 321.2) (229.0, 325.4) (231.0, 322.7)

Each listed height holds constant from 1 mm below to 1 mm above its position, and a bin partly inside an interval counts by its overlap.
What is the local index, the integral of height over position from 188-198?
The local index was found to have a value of 3060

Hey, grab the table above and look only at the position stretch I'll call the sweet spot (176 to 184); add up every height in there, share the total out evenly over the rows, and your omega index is 295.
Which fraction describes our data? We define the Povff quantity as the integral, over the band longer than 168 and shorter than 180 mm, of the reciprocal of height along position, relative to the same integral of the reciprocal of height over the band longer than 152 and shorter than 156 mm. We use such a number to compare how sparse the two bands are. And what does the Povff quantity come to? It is 3.1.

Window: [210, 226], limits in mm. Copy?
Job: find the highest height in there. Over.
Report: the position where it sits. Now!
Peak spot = 223.0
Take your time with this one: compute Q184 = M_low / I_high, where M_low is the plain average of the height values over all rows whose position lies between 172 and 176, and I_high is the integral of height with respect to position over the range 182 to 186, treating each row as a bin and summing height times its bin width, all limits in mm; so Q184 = 0.244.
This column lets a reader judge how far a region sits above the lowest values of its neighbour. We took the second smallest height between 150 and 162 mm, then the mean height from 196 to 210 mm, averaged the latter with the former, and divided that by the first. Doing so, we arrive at 1.09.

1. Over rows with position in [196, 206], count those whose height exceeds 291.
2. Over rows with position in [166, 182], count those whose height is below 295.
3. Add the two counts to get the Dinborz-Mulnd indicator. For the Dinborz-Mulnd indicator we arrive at 11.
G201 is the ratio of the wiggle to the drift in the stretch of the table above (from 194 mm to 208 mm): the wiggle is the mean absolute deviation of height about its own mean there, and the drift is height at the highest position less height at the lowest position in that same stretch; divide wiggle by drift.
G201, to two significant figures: 1.6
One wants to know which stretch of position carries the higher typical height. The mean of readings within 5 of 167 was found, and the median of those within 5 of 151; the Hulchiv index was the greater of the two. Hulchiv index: 295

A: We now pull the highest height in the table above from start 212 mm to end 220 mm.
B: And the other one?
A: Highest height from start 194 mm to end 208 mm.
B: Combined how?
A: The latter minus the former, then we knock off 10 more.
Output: -12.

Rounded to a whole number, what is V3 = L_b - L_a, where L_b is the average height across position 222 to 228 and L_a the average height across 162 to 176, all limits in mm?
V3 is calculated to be 61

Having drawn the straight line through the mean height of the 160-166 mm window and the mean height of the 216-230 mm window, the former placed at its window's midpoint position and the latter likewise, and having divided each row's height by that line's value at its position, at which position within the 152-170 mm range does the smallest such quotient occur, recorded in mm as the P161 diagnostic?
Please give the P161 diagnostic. 169.0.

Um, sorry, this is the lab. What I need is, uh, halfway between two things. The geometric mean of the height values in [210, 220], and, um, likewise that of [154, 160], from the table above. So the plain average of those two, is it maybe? 304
